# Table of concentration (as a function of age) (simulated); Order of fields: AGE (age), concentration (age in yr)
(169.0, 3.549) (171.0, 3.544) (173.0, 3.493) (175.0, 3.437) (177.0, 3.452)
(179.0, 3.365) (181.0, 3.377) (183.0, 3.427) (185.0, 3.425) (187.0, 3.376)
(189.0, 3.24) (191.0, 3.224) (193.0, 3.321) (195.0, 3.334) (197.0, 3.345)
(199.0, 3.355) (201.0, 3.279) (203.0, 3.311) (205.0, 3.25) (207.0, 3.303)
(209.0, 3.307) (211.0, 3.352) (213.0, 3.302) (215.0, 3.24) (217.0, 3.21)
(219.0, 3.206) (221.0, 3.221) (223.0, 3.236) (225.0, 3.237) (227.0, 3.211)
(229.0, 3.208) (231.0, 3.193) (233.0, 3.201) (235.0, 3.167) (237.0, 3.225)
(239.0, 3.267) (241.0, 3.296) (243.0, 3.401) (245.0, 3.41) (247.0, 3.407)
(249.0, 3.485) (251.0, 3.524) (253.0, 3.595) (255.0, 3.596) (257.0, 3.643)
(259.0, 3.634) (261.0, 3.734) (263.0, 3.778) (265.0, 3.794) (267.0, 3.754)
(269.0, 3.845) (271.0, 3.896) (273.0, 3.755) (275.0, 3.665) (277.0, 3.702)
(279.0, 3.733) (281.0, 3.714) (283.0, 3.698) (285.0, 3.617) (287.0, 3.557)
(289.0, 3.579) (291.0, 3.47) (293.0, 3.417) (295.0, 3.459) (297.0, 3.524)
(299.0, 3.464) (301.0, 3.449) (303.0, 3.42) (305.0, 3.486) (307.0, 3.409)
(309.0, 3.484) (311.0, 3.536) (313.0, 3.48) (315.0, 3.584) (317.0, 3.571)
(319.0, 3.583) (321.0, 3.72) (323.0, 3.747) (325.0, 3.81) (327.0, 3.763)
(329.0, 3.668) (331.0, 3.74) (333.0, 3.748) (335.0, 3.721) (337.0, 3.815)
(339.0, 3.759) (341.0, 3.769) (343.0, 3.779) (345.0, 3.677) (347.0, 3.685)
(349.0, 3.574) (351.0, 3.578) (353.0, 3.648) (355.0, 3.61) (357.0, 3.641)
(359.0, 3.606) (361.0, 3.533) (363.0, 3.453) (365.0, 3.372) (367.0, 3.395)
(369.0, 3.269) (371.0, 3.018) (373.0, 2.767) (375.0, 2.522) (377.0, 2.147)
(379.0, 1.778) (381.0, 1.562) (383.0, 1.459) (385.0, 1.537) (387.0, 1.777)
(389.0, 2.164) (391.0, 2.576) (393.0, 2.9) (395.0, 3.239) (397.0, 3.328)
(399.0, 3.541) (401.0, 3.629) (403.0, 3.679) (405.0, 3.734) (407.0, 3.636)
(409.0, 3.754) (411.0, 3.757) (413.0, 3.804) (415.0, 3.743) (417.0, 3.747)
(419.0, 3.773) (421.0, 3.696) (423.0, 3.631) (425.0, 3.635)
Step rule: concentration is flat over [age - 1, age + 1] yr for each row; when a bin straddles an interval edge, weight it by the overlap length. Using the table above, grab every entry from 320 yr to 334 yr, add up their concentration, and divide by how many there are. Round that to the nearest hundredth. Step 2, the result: 3.74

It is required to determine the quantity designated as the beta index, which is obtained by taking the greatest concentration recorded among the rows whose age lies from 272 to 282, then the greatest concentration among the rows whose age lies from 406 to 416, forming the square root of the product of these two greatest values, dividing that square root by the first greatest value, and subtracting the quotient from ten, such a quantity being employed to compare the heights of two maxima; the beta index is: 8.99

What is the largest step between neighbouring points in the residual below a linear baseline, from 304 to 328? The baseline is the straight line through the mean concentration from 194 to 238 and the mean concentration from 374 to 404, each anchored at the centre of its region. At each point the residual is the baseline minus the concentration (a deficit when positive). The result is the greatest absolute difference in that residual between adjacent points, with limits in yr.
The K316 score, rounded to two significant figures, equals 0.15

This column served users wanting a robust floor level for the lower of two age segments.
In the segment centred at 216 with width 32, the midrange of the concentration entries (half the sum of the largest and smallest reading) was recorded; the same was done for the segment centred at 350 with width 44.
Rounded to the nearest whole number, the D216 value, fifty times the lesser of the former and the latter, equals 164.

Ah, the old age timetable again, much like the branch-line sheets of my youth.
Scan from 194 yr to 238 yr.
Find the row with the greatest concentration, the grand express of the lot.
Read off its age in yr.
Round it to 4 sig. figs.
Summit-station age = 199.0 yr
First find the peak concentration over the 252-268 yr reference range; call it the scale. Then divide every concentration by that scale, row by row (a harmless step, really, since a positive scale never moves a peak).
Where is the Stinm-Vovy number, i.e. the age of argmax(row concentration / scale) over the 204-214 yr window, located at 211.0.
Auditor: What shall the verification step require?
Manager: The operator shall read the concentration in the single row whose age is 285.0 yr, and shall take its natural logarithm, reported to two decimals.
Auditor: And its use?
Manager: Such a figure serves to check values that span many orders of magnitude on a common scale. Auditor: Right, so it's 1.29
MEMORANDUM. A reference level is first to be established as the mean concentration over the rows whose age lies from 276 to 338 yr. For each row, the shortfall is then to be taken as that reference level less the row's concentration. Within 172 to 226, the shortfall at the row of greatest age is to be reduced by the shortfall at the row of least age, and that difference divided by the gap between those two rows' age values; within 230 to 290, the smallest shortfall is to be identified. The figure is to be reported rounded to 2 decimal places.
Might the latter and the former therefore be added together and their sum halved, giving -0.14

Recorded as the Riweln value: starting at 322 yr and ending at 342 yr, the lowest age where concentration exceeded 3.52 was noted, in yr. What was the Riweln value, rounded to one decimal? 323.0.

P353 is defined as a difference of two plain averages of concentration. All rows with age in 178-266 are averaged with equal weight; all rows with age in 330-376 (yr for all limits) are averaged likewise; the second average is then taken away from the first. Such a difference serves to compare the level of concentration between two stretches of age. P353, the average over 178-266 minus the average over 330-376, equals -0.1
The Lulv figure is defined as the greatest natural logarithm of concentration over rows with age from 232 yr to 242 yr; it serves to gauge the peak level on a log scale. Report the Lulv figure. 1.19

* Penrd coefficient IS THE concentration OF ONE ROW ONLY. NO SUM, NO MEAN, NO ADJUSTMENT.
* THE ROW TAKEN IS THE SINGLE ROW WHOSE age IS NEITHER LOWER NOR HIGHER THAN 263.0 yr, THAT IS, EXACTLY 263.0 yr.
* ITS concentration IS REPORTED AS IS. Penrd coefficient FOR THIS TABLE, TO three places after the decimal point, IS 3.778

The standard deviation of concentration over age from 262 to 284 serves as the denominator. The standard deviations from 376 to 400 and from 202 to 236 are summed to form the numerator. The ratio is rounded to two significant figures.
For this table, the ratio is 12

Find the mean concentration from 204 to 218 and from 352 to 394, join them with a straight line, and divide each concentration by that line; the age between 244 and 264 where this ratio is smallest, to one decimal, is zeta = 245.0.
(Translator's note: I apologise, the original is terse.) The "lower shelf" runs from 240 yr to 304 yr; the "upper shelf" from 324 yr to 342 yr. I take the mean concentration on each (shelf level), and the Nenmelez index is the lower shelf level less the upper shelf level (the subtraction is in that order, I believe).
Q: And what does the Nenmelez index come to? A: -0.16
